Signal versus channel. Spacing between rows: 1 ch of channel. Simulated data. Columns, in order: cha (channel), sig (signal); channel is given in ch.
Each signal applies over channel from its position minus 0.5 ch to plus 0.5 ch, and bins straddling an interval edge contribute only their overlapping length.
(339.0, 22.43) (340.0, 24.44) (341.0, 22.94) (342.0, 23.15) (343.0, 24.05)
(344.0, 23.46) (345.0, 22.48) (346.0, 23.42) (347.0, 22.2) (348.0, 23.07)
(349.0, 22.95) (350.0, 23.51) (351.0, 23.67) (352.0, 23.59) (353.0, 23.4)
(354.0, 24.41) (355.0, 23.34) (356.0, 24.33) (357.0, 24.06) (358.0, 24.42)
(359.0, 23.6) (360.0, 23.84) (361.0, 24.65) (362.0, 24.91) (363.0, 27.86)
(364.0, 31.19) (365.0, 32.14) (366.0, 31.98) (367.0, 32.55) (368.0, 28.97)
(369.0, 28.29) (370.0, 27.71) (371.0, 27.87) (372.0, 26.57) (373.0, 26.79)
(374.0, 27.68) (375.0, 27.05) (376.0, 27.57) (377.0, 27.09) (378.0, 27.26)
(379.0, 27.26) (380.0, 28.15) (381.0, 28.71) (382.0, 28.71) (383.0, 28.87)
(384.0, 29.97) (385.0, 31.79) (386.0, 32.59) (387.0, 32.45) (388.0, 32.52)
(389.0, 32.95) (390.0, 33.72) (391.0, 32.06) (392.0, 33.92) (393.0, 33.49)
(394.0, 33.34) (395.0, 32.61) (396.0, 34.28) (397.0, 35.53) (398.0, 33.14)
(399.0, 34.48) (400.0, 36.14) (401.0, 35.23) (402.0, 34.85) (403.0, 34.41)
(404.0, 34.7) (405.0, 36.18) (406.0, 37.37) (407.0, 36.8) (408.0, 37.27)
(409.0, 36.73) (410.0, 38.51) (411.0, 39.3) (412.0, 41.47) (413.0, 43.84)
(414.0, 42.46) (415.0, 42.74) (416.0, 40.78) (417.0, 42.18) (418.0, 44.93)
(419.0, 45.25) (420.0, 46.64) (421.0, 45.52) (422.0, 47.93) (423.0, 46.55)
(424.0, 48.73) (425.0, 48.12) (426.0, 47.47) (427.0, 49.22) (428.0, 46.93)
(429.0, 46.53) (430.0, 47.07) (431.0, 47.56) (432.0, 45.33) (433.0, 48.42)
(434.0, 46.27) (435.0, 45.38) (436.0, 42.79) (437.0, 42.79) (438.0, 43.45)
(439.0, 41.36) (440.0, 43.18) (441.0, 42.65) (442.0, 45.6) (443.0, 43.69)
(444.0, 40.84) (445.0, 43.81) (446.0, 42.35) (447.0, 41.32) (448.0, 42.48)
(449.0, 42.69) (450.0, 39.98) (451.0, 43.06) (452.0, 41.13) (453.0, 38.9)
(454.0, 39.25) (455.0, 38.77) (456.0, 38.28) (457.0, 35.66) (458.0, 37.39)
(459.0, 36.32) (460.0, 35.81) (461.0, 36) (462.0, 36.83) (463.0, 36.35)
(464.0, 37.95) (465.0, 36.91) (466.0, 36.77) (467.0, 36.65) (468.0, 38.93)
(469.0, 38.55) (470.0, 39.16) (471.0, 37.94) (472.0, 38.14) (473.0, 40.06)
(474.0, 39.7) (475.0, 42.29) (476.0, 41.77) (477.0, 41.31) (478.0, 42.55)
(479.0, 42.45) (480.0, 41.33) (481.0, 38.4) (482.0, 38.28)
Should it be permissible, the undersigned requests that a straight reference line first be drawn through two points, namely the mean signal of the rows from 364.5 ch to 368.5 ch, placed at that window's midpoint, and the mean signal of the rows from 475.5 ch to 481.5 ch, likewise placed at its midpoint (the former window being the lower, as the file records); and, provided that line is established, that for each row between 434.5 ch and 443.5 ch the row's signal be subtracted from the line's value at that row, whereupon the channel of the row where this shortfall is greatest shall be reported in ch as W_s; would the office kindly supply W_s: 439.0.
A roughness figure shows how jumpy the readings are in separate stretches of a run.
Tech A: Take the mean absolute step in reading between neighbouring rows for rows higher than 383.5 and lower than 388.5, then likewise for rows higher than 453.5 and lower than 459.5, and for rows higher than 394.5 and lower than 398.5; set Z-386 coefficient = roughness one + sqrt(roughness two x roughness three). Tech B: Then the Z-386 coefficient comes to 2.2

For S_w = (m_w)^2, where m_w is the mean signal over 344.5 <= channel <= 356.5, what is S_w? 546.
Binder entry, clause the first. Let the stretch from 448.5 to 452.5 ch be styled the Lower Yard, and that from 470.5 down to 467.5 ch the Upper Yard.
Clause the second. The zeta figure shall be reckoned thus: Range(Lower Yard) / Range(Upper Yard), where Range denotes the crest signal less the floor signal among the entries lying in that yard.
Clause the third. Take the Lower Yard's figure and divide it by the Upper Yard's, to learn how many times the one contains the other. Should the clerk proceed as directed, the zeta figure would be 5.0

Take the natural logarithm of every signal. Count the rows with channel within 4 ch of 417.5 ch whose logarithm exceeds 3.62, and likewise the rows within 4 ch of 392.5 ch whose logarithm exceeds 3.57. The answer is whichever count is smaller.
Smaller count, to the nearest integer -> 0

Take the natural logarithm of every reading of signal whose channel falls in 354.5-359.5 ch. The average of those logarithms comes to 3.2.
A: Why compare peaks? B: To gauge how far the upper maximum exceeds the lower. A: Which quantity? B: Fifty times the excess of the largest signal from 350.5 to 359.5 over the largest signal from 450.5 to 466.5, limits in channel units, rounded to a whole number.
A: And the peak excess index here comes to -932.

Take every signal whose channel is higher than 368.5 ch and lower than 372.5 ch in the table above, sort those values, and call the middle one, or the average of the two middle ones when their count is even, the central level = 28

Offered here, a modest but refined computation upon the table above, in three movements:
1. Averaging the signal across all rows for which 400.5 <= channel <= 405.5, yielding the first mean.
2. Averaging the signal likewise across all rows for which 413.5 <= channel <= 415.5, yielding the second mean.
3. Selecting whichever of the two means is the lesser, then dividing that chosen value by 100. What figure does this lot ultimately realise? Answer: 0.351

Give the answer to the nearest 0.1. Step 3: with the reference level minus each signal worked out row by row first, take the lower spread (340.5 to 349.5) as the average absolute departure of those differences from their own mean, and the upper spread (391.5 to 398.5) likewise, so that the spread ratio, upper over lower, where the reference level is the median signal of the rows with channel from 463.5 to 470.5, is 1.8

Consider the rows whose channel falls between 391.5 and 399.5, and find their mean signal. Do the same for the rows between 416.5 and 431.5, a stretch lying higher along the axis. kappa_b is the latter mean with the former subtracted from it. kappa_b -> 12.9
